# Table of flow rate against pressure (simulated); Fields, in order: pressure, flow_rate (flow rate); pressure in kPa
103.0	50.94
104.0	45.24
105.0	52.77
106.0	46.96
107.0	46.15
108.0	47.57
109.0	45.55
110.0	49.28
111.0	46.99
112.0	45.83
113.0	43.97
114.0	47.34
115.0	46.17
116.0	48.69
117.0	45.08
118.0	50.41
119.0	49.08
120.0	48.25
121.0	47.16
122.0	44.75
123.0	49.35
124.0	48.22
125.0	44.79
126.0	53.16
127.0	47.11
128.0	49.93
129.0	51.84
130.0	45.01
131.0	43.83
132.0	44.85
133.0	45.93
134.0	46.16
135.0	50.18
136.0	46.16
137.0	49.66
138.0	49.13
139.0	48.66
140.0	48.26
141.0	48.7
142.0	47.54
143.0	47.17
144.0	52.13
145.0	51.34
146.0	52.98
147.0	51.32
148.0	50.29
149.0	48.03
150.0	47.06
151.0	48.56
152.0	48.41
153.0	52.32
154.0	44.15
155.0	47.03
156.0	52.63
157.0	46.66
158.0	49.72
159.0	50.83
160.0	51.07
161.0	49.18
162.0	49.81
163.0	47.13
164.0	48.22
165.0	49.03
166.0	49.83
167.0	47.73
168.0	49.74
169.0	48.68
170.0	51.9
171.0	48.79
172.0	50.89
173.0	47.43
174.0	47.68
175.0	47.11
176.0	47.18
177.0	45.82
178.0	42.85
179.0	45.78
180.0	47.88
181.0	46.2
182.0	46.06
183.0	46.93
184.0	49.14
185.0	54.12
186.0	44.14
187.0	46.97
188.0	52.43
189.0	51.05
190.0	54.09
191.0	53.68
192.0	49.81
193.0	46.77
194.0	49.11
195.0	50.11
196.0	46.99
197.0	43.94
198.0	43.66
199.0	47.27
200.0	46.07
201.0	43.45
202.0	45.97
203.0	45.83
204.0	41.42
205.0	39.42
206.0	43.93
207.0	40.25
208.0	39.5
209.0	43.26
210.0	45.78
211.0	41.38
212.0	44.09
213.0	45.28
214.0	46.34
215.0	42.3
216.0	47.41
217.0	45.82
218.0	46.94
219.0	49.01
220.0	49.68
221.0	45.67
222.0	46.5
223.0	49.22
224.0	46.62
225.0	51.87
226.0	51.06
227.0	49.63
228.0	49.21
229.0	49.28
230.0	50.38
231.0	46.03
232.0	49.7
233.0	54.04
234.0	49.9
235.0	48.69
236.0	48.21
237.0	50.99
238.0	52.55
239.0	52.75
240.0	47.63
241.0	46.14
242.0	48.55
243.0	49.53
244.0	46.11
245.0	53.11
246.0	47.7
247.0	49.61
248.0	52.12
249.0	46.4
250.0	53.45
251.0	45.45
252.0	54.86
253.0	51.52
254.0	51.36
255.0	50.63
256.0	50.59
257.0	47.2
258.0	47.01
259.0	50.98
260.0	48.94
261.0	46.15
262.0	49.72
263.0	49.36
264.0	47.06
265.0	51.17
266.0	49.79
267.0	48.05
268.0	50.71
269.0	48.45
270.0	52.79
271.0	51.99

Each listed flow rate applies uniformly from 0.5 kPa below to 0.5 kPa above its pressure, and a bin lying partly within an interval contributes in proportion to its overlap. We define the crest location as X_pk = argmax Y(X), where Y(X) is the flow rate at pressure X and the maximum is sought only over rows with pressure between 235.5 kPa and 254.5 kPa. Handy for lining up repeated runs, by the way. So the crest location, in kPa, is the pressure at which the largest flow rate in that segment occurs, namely 252.0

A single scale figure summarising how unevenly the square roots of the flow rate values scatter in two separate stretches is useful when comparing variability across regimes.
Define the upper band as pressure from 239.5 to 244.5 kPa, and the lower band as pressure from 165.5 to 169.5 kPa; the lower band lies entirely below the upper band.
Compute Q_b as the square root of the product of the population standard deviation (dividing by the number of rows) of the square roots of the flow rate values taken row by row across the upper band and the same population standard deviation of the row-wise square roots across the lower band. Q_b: 0.08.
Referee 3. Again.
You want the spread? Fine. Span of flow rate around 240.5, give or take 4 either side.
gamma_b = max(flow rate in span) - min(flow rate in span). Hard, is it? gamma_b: 6.6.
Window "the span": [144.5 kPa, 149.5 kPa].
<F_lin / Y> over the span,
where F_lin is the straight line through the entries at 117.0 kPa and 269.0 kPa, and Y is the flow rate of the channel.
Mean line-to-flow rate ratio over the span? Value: 0.90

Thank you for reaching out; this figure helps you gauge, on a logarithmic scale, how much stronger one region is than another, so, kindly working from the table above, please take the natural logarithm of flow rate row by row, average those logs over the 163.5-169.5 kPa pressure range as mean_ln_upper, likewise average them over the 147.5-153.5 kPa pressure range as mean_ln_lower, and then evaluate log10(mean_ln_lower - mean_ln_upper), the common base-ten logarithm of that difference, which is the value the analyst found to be -2.4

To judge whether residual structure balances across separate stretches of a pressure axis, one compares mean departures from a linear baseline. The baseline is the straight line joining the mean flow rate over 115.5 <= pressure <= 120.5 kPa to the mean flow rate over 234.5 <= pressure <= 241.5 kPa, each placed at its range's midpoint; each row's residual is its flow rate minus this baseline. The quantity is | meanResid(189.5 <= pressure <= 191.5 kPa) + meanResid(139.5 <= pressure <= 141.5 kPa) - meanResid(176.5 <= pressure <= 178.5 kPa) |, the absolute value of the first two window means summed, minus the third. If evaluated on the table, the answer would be 9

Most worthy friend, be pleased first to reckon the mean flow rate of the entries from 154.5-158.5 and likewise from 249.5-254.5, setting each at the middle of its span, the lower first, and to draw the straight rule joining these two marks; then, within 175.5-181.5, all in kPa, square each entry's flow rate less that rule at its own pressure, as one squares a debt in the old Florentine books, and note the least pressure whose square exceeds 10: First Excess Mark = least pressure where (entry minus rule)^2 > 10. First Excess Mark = 177.0 kPa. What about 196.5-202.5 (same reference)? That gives 197.0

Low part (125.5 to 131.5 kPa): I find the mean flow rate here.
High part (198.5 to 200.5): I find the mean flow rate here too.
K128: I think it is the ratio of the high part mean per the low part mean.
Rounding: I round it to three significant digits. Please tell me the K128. 0.963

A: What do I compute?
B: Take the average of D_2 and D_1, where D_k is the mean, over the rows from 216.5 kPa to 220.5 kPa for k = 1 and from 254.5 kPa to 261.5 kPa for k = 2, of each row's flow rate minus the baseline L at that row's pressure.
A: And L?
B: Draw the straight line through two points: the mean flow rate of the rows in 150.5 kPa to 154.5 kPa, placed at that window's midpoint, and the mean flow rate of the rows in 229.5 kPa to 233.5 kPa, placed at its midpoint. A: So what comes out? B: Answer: -1.9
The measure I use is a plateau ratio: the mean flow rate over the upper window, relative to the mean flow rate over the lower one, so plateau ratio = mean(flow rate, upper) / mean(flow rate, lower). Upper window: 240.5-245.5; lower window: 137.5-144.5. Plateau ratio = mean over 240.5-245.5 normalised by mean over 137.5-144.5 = 1.00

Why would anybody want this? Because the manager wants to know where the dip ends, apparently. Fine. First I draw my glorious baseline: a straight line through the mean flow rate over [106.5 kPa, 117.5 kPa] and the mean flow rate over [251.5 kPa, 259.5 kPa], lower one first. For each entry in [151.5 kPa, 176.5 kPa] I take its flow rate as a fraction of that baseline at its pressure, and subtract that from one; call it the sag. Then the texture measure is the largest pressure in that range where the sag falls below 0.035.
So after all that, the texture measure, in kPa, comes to 176.0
